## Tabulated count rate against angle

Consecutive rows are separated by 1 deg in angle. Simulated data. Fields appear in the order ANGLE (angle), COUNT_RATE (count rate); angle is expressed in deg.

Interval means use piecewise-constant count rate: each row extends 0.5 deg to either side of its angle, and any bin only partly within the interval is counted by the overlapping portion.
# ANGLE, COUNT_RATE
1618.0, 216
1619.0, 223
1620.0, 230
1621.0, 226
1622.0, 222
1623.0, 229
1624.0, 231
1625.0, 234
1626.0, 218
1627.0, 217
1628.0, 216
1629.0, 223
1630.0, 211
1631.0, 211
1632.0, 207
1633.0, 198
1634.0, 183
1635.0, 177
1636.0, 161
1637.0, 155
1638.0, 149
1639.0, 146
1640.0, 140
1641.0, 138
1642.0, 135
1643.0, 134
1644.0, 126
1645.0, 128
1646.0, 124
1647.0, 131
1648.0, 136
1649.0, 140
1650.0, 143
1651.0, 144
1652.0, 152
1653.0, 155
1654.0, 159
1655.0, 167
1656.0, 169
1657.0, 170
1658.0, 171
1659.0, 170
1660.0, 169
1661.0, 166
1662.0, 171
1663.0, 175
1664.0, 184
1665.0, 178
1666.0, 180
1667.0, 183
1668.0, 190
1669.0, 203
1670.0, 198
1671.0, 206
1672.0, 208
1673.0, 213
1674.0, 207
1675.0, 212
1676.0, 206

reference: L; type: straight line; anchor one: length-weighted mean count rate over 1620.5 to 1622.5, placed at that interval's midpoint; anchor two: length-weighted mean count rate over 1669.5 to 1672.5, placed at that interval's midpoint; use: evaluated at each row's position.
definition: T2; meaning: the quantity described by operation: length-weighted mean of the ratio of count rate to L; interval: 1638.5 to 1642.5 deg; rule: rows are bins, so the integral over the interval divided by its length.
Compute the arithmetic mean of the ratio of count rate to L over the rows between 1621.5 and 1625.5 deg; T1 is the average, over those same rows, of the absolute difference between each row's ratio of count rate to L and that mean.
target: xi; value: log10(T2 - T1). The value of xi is -0.20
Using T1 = 0.018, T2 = 0.65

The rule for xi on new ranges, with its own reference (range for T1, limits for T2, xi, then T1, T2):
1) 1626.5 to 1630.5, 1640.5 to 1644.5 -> -0.22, 0.015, 0.62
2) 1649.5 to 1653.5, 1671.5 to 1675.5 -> 0.00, 0.025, 1.03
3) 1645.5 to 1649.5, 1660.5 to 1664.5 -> -0.09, 0.026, 0.84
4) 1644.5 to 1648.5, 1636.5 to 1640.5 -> -0.18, 0.019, 0.68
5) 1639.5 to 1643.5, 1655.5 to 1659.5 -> -0.10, 0.009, 0.81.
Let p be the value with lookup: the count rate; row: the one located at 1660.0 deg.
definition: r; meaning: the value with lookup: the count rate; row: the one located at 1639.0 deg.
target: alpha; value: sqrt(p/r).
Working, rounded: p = 169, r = 146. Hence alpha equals 1.08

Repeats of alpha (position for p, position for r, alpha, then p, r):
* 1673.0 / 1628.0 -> 0.99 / 213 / 216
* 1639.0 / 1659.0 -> 0.93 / 146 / 170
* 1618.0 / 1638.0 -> 1.20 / 216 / 149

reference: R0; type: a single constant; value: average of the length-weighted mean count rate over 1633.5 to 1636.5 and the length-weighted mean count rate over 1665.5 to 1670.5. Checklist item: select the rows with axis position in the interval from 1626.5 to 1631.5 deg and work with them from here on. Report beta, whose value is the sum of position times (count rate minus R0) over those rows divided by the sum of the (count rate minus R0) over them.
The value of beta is 1628.9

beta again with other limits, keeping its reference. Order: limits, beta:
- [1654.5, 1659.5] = 1656.9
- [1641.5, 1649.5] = 1645.4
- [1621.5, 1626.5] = 1624.0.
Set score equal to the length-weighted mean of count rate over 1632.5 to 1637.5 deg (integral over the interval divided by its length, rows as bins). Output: 175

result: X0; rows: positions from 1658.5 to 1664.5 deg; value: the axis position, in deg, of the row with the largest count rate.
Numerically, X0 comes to 1664.0 deg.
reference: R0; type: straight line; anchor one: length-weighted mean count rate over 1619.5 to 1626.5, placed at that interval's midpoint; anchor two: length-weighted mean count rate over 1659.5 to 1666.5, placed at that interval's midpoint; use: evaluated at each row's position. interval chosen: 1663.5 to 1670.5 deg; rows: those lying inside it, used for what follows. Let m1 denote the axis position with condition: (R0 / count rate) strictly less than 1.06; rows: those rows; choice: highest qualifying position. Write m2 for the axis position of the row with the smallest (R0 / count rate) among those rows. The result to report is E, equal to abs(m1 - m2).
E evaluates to 1 deg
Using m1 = 1670.0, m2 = 1669.0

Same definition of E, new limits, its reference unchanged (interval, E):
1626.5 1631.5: 2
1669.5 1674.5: 1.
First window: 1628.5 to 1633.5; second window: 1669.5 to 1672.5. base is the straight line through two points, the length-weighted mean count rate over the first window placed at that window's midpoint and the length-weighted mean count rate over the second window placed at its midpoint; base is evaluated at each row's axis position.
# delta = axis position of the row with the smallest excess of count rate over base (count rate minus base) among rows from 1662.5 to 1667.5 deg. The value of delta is 1663.0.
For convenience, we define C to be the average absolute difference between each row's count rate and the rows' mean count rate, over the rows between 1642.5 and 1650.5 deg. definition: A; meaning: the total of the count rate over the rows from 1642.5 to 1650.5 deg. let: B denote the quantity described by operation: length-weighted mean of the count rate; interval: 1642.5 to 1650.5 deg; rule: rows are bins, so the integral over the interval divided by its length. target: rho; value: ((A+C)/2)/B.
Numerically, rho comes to 4.021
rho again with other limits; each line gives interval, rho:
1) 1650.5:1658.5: 4.026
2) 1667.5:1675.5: 4.014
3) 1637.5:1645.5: 4.023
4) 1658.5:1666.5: 4.015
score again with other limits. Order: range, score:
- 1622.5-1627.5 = 226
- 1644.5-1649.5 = 132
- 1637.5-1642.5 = 142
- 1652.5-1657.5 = 164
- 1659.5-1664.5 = 173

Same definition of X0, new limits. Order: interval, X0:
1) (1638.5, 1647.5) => 1639.0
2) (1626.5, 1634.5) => 1629.0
